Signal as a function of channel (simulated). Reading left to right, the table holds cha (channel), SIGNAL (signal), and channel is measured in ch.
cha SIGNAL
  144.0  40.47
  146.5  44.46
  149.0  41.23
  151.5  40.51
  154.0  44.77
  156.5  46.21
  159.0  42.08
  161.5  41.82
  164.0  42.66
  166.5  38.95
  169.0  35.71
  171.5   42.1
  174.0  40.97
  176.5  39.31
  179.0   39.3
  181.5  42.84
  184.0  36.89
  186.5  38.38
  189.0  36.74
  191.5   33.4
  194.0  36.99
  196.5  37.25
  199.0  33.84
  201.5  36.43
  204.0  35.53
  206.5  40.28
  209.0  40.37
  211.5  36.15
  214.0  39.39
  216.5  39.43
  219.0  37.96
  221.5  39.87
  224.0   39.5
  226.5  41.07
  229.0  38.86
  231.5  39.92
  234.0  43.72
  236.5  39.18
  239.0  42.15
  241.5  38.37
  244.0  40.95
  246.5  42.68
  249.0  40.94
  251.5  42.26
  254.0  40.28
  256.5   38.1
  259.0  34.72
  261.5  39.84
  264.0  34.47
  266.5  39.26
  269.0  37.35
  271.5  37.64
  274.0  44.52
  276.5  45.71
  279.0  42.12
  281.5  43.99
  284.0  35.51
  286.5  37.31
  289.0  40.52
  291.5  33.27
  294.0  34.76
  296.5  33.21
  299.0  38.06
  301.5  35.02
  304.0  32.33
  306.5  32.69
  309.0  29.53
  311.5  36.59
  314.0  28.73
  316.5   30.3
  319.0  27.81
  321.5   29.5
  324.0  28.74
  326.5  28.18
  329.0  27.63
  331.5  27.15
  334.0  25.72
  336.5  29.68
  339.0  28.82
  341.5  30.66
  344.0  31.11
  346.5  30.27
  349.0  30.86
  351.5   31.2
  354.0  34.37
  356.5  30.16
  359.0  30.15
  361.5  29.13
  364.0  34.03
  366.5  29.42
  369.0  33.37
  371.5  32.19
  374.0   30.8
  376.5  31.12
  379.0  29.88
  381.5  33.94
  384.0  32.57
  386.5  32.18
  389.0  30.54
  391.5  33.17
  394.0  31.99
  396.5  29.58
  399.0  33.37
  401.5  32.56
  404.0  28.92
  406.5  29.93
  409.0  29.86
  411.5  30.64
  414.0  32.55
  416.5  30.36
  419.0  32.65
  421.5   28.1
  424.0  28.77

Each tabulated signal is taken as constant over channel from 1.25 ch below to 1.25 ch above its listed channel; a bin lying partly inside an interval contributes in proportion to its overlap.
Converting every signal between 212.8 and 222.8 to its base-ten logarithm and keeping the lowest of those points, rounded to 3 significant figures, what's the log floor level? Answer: 1.58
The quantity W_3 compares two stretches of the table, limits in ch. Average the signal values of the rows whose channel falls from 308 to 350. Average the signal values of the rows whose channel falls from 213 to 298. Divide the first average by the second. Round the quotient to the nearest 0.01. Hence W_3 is 0.75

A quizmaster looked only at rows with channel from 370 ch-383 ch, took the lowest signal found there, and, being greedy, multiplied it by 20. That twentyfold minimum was 598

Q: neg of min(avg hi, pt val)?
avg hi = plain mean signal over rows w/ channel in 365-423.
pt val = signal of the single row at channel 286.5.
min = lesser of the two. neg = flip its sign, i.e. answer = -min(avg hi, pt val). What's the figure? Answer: -31.3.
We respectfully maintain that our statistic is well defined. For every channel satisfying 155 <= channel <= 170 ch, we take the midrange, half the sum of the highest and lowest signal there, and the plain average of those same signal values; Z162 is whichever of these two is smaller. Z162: 41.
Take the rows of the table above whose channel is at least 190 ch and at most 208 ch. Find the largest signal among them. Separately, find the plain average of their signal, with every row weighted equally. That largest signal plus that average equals 77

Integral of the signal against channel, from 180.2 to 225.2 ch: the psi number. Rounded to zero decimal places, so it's 1703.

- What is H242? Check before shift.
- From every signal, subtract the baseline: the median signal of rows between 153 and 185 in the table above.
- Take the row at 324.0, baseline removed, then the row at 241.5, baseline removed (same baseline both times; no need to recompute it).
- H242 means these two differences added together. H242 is -17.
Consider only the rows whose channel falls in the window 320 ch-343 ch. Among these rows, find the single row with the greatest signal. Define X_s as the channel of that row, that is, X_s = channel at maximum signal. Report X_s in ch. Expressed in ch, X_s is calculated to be 341.5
